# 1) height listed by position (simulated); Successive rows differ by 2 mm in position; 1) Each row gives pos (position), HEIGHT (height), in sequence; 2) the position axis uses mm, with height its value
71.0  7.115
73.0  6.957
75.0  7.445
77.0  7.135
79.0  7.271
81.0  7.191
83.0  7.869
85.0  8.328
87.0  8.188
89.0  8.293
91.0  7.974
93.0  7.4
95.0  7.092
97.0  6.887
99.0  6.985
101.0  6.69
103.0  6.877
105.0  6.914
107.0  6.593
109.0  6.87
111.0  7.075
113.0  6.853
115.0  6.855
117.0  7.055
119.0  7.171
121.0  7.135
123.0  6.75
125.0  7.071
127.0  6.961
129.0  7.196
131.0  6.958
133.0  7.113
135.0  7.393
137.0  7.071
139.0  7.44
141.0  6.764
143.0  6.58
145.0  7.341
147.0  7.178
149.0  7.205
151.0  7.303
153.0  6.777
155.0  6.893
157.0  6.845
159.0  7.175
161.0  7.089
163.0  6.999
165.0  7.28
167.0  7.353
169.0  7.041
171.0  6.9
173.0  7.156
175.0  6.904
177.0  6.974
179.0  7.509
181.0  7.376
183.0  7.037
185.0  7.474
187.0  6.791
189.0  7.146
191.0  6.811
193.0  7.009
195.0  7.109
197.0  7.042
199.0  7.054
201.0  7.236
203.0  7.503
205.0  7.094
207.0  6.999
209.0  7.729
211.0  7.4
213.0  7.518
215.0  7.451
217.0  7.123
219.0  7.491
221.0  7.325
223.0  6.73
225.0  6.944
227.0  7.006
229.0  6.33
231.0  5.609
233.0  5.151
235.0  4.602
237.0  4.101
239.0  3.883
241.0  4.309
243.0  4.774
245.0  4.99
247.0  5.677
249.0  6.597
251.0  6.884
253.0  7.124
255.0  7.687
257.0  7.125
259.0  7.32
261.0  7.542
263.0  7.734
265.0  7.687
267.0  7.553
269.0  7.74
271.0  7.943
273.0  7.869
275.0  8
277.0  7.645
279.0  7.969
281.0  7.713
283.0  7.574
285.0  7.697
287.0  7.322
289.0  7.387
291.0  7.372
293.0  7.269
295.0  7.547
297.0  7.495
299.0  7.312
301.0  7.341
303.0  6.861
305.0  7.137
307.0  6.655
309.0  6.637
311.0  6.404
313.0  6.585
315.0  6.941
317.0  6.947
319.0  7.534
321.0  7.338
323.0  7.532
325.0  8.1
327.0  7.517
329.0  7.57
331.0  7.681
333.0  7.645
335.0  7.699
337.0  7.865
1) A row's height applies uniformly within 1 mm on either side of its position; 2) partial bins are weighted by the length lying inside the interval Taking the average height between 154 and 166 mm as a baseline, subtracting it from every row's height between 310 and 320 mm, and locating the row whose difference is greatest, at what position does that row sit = 319.0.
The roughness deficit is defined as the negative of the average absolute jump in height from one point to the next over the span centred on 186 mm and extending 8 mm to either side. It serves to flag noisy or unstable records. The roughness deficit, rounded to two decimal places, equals -0.35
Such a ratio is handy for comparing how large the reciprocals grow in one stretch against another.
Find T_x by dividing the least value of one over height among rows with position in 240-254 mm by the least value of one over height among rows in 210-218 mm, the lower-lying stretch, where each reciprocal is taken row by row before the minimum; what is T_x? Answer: 1.06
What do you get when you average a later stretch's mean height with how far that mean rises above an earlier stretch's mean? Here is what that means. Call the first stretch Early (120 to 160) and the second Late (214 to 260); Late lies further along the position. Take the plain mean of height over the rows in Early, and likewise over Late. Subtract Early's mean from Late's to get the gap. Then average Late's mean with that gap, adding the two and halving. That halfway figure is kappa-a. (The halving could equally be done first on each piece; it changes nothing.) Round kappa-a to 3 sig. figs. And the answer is 2.66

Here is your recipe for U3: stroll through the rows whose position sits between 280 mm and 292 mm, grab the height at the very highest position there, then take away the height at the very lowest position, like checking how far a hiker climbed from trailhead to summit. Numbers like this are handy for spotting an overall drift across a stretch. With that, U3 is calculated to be -0.34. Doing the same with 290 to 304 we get -0.51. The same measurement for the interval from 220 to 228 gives -0.32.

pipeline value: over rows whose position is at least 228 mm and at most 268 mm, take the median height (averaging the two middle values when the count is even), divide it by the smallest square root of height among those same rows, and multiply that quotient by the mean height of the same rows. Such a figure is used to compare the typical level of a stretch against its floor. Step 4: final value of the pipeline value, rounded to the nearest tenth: 20.1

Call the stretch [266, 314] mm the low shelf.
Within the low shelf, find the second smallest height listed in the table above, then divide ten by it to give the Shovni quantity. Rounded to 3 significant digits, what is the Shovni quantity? 1.52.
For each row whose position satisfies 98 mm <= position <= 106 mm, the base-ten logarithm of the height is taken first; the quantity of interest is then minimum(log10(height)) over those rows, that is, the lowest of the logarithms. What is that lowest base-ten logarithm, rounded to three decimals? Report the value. 0.825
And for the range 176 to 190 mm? 0.832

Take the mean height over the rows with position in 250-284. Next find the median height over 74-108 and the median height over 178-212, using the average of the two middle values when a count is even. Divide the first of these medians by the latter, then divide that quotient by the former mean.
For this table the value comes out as 0.1332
